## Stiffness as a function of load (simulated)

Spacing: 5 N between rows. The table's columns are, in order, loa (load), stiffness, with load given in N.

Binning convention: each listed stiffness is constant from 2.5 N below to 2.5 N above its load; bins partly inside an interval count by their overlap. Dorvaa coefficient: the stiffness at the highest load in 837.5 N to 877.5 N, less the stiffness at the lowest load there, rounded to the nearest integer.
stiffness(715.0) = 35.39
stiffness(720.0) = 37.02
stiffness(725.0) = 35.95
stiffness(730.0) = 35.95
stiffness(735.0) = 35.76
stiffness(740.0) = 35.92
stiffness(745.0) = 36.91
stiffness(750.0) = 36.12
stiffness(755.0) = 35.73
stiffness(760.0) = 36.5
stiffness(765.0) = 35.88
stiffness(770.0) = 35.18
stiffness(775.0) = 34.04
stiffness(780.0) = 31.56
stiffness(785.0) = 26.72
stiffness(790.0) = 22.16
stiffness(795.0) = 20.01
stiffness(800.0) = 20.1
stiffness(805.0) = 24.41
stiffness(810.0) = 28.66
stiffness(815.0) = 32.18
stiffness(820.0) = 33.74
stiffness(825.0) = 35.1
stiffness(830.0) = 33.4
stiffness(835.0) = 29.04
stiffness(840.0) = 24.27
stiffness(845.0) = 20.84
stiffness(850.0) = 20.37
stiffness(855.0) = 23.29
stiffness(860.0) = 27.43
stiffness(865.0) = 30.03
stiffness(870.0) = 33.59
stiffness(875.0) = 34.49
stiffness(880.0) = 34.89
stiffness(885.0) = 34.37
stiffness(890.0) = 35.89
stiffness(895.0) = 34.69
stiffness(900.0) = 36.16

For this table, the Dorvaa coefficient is 10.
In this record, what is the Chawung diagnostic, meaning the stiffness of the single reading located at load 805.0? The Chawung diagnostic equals 24.41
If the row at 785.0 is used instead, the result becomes 26.72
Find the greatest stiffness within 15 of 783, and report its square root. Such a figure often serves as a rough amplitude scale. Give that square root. 5.93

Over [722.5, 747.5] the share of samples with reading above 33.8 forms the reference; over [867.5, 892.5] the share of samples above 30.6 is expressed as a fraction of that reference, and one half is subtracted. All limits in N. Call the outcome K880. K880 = 0.5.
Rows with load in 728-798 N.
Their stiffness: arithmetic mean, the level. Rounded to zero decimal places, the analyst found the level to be 33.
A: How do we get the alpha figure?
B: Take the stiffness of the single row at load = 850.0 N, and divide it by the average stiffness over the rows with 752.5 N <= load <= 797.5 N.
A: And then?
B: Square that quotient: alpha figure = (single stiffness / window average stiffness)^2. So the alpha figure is 0.4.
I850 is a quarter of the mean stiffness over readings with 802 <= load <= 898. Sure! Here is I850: 7.5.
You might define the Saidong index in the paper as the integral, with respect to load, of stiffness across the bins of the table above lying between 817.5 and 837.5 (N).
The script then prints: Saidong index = 656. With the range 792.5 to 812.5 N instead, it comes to 466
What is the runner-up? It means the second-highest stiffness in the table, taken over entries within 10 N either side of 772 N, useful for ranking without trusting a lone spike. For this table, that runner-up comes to 35.18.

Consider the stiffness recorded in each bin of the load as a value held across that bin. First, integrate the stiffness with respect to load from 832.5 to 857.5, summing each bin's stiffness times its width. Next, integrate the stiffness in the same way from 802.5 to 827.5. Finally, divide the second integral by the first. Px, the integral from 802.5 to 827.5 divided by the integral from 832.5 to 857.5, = 1.31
